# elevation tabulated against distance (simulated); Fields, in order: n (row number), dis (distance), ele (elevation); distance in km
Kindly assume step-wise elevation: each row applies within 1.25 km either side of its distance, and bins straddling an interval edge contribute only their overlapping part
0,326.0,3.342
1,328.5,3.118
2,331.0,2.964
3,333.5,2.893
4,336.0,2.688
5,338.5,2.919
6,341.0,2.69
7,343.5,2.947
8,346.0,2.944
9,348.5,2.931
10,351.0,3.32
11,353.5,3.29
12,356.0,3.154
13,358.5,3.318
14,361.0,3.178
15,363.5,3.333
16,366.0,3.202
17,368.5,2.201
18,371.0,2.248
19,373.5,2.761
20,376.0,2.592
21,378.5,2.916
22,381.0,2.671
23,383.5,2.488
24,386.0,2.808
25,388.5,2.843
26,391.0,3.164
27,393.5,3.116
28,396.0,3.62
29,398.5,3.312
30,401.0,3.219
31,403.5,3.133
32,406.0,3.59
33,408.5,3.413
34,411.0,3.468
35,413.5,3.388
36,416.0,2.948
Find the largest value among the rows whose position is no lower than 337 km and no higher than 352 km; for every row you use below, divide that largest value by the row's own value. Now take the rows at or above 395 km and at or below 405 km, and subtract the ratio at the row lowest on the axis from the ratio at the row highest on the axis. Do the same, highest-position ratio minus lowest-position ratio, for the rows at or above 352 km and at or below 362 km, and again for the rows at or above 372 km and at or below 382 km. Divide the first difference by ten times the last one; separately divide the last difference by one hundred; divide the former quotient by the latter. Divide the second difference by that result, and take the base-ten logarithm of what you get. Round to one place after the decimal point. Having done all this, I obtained -4.4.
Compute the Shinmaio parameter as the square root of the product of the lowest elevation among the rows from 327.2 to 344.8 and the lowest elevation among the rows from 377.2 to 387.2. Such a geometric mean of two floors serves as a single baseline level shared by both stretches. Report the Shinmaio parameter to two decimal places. 2.59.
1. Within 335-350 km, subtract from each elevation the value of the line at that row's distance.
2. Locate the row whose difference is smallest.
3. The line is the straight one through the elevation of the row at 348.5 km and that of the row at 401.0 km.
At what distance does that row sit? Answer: 341.0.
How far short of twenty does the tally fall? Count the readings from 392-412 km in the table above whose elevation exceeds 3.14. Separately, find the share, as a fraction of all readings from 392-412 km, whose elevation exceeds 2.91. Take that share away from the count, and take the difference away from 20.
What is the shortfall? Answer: 15.0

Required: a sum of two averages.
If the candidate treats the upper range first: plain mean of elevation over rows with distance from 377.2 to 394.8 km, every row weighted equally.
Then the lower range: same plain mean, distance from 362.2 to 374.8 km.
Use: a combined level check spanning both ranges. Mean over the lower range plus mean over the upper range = 5.6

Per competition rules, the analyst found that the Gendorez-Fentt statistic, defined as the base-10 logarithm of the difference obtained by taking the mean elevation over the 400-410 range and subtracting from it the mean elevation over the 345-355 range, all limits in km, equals -0.7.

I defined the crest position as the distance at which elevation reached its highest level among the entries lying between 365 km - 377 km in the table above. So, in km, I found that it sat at 366.0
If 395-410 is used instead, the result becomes 396.0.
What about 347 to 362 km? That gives 351.0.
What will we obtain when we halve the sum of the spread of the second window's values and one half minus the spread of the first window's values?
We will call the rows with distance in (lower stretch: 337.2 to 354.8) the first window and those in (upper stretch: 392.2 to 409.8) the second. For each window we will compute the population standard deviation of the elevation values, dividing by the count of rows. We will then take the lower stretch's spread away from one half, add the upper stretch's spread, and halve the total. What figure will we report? 0.24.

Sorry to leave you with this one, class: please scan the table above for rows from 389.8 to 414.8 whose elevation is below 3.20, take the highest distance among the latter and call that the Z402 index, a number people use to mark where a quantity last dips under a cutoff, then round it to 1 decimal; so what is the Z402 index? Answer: 403.5 km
